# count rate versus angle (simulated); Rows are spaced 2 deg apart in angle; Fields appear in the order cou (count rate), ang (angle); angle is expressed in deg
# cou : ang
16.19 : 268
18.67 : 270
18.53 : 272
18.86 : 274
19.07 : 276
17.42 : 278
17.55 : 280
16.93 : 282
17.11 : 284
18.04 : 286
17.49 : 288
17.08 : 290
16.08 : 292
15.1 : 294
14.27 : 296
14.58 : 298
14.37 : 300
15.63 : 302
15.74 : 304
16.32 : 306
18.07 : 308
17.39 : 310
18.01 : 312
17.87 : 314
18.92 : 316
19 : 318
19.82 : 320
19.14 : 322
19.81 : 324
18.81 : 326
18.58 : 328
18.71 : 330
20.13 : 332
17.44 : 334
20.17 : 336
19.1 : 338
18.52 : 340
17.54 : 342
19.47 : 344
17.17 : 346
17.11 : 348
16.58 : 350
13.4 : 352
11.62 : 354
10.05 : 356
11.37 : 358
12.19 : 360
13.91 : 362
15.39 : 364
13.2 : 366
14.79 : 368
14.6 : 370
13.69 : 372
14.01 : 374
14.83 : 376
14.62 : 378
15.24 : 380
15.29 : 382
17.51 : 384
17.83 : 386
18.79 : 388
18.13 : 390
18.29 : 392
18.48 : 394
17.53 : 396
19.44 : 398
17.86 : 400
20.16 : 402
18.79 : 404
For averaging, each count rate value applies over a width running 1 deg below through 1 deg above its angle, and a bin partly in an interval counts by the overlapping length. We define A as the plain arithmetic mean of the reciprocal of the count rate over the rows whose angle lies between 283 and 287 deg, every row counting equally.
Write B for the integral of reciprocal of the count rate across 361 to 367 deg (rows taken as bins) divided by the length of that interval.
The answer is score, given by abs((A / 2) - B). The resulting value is 0.0424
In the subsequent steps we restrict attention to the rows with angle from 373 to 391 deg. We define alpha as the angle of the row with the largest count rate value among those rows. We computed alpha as 388 deg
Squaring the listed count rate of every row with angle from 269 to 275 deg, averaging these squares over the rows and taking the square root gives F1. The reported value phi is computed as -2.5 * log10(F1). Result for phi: -3.18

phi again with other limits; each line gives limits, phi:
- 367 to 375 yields -2.89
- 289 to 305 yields -2.97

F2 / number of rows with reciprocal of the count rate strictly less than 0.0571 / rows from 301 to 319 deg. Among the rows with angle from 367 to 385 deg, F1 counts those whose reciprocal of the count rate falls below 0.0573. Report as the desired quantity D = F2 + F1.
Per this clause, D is 6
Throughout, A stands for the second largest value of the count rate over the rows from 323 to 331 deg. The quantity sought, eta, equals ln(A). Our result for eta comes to 2.93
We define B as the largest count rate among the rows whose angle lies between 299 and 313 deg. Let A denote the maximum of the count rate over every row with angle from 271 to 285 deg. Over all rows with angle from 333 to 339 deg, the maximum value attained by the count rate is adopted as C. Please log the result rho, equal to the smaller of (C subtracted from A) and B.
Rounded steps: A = 19.07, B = 18.07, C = 20.17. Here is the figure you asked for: -1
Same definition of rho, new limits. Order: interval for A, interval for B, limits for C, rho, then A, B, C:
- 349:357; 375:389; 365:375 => 2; 16.58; 18.79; 14.79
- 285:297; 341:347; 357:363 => 4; 18.04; 19.47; 13.91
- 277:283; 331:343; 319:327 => -2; 17.55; 20.17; 19.82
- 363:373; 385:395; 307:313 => -3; 15.39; 18.79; 18.07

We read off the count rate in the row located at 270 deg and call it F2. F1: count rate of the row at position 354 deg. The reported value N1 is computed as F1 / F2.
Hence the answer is 0.6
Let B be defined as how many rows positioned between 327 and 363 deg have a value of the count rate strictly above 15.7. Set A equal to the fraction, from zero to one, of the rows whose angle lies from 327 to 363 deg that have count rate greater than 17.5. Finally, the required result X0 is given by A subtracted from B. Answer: 12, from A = 0.44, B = 12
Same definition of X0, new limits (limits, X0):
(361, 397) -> 7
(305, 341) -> 17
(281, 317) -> 13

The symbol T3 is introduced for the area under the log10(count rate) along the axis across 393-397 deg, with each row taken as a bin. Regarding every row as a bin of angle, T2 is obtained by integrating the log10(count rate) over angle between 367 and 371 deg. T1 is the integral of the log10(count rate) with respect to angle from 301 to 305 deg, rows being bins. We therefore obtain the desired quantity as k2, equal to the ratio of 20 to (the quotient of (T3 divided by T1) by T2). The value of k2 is 89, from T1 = 4.78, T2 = 4.67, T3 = 5.02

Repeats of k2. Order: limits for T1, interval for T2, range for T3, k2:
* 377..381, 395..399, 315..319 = 93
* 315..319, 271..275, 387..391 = 103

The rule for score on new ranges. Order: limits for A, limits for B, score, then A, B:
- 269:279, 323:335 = 0.0259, 0.054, 0.0530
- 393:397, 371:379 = 0.0423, 0.056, 0.0701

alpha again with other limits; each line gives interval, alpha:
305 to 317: 316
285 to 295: 286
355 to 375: 364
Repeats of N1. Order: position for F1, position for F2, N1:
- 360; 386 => 0.7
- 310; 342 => 1.0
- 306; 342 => 0.9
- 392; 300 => 1.3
